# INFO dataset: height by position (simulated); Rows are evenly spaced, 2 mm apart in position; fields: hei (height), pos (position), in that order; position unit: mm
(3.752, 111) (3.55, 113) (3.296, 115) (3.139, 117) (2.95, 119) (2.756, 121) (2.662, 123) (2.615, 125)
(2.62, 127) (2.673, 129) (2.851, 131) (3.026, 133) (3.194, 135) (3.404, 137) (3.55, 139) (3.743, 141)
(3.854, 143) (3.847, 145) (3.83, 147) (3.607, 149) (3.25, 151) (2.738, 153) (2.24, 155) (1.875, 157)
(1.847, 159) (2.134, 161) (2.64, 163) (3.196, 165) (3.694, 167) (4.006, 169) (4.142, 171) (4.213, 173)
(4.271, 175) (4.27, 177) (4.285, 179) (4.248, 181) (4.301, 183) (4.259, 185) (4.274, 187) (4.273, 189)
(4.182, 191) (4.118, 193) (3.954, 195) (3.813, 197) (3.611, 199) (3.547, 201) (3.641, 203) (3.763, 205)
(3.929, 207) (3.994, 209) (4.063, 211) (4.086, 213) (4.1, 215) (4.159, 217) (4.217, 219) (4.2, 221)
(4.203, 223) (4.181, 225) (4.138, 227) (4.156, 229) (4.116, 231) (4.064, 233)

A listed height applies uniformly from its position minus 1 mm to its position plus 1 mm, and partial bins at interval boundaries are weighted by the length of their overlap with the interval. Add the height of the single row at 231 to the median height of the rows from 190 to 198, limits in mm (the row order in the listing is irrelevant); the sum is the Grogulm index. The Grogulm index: 8.15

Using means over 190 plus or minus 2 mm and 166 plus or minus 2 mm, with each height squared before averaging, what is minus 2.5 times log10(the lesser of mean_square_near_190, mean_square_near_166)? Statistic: -2.7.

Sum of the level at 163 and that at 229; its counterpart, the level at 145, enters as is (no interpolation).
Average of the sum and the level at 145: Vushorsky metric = 5.32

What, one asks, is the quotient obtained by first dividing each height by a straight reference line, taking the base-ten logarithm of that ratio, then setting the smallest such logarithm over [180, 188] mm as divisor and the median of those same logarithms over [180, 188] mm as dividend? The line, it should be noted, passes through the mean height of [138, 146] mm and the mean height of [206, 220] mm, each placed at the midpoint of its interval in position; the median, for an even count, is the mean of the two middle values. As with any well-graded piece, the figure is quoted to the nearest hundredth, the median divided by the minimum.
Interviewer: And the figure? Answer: 1.02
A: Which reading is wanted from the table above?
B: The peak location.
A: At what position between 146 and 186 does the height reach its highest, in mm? 183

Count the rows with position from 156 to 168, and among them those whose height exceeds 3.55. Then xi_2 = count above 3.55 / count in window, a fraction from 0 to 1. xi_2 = 0.17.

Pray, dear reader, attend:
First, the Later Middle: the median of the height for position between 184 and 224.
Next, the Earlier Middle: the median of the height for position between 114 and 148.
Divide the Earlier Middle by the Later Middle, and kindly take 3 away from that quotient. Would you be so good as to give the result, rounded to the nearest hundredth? -2.23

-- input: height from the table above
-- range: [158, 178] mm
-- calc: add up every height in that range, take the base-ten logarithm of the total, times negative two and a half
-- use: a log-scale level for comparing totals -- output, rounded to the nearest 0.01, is -3.84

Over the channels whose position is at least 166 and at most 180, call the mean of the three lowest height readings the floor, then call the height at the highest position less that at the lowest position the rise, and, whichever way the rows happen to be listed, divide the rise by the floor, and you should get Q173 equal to 0.1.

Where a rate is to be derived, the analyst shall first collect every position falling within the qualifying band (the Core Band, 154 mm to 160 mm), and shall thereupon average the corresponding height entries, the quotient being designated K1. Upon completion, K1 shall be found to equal 1.99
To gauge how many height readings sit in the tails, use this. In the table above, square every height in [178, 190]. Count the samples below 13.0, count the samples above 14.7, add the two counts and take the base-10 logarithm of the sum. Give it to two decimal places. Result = 0.78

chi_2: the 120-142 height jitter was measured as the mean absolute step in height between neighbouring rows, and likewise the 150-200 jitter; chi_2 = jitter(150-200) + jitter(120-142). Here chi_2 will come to 0.32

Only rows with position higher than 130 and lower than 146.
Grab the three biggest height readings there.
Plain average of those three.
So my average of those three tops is 3.8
